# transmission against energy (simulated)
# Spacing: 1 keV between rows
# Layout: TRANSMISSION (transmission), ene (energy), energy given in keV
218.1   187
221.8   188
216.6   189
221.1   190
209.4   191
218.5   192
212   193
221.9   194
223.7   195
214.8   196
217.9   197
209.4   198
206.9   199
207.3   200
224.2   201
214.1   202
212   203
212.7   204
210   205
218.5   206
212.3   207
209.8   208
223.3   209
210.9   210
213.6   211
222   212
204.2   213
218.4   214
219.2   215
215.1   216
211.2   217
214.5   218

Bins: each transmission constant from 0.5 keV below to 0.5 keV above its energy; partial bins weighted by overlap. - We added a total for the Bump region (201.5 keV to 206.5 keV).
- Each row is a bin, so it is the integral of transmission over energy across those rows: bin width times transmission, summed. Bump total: 1067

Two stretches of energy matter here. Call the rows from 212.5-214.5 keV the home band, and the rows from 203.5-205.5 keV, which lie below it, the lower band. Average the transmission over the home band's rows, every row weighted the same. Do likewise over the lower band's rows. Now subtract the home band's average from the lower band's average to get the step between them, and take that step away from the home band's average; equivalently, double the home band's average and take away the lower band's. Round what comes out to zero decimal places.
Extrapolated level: 211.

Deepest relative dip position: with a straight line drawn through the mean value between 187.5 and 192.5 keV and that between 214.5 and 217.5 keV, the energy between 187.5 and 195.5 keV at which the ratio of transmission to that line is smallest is 191 keV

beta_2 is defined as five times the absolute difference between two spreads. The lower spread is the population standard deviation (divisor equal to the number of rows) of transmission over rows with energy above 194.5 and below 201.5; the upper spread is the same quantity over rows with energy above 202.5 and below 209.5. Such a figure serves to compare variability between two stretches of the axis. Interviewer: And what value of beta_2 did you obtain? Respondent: 11.0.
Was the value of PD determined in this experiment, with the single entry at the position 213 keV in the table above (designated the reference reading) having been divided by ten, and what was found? 20.4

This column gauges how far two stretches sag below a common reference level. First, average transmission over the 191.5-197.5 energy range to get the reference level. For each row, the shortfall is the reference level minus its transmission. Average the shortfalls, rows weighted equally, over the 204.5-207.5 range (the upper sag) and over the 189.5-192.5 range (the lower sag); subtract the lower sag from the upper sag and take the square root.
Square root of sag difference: 1.7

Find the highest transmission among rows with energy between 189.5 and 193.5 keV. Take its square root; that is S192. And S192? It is 14.9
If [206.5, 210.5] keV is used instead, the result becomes 14.9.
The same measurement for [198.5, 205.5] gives 15.0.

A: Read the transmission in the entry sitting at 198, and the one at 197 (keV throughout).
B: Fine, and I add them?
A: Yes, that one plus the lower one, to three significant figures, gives 427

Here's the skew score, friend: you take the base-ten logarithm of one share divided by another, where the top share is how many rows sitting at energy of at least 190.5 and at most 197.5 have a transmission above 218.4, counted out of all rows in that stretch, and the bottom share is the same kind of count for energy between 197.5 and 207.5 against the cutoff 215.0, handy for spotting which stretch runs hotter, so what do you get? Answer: 0.33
